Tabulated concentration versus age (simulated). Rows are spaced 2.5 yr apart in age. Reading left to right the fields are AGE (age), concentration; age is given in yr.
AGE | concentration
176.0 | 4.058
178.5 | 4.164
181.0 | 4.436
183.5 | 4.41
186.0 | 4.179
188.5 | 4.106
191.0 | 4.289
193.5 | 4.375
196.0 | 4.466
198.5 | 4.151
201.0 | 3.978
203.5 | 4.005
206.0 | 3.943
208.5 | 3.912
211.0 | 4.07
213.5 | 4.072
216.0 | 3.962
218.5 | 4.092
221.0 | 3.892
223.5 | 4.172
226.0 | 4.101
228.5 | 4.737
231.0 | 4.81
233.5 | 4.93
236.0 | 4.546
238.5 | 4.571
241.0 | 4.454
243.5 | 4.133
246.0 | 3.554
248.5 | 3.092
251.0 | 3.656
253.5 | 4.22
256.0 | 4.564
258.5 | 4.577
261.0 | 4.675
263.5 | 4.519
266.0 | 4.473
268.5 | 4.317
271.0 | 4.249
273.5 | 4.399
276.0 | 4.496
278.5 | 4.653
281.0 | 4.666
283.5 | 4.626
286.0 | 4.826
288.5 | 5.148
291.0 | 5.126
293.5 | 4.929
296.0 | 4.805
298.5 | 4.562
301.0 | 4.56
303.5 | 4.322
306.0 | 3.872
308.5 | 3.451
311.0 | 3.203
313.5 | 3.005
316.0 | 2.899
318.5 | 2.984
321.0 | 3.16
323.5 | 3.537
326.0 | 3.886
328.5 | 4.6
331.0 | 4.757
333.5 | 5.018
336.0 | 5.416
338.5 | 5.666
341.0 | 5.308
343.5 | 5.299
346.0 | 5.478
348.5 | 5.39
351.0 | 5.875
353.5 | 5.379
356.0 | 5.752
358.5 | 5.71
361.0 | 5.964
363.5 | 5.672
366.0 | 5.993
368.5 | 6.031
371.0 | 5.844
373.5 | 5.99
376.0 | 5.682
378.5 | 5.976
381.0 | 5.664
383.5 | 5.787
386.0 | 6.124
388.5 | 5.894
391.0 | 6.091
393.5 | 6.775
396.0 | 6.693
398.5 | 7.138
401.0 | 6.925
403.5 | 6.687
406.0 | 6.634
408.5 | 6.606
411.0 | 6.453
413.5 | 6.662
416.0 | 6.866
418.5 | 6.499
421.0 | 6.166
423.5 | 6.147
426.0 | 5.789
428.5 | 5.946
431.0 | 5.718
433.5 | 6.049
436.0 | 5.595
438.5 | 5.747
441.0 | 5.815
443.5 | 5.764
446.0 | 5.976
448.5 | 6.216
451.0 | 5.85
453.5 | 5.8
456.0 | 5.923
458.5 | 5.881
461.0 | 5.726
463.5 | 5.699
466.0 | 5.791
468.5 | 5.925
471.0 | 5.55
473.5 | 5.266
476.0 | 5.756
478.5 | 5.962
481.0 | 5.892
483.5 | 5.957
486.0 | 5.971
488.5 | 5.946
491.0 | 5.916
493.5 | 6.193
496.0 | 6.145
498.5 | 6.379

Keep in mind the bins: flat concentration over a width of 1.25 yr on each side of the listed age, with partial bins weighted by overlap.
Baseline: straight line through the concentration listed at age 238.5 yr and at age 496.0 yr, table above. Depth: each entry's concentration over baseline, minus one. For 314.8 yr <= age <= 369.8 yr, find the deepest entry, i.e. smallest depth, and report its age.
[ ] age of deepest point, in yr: 316.0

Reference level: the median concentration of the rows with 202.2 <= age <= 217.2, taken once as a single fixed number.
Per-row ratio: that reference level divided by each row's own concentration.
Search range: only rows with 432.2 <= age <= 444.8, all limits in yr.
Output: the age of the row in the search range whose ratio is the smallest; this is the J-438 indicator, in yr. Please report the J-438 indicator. 433.5 yr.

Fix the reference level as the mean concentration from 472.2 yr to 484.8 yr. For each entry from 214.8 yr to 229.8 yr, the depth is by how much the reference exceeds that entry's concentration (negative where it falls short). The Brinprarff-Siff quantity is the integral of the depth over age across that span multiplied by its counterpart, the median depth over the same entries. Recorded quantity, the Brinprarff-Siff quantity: 40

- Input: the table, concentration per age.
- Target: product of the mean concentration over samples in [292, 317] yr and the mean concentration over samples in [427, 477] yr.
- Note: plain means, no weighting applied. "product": 23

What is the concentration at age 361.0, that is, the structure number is 5.964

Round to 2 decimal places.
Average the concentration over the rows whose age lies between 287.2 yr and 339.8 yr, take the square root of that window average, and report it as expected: 2.06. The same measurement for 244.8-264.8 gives 2.03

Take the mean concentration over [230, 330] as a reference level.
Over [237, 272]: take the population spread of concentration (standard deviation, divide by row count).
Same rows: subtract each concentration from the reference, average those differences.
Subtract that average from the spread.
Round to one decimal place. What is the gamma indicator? 0.4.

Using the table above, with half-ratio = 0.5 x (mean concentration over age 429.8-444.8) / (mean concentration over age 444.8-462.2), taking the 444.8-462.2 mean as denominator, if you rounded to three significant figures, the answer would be 0.489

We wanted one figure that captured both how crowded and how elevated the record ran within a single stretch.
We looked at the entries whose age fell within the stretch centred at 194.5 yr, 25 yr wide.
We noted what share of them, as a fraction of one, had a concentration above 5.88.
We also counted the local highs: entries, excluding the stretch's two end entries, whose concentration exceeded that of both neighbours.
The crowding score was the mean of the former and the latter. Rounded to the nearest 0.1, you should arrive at 1.0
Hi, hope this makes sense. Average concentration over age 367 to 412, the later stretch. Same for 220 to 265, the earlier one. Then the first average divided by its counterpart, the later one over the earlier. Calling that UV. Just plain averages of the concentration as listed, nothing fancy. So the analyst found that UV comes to 1.5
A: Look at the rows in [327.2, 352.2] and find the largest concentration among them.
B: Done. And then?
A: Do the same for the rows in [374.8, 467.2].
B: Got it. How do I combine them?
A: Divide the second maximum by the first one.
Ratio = 1.21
